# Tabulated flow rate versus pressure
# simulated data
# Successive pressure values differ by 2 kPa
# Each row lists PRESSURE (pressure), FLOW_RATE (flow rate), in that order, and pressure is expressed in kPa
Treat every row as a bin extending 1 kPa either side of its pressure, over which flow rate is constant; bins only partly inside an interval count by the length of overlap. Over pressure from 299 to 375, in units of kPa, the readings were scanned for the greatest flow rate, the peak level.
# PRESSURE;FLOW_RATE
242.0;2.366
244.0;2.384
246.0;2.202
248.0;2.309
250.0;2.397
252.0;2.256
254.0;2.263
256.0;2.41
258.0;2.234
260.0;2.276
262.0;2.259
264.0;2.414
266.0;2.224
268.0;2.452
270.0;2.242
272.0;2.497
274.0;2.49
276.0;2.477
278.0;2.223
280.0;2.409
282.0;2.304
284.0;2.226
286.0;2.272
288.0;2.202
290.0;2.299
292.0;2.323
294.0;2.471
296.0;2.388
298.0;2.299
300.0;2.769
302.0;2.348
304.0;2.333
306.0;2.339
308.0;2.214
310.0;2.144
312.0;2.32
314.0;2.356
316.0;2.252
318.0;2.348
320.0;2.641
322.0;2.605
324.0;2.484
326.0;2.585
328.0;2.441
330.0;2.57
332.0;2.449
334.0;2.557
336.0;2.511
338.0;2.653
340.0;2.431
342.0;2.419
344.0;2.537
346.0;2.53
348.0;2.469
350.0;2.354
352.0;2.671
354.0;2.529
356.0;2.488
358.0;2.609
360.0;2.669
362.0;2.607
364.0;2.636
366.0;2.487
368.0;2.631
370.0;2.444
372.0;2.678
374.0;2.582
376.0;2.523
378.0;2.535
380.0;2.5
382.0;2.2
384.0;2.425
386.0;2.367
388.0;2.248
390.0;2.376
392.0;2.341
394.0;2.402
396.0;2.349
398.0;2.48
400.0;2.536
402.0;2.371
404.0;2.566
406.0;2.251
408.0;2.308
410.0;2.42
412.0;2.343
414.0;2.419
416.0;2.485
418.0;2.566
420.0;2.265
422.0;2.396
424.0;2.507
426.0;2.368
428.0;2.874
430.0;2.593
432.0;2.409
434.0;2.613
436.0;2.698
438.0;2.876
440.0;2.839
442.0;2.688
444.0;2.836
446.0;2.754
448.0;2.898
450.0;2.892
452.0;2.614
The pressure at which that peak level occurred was 300.0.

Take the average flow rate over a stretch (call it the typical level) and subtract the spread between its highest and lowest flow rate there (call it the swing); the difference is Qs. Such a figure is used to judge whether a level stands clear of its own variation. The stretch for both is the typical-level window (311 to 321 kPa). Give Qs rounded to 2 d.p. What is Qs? 1.99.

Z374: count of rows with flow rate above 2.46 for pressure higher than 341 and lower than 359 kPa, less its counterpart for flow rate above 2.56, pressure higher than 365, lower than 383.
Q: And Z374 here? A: 4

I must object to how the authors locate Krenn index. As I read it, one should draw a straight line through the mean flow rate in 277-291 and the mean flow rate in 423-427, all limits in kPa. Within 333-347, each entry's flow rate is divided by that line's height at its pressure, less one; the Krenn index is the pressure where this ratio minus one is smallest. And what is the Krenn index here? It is 342.0 kPa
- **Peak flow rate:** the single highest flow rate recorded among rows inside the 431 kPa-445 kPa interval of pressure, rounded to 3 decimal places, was 2.876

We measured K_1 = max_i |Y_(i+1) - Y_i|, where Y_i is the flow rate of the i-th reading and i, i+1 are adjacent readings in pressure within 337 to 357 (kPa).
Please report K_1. 0.32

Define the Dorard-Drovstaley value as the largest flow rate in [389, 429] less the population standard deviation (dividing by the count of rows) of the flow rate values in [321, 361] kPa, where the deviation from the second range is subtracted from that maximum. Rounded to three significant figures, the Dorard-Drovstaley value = 2.79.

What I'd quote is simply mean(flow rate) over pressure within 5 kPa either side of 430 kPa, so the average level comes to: 2.57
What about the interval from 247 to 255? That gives 2.31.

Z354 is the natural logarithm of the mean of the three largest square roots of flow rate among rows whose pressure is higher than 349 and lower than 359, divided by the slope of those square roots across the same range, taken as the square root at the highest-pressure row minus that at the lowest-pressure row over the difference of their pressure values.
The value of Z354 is 5.1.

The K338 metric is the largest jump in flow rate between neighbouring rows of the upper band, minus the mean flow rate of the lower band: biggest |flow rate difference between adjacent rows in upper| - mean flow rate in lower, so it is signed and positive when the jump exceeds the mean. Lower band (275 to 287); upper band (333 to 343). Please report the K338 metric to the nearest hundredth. -2.10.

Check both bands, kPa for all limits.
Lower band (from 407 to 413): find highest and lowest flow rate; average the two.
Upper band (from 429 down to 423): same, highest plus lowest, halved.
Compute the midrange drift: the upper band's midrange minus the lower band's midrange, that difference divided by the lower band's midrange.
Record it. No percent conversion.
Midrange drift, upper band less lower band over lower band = 0.109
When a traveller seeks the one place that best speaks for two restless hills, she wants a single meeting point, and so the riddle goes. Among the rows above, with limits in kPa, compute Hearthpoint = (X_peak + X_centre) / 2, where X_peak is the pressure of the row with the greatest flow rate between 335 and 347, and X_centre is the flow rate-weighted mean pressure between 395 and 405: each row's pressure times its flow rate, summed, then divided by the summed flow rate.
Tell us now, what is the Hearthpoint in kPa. 369.0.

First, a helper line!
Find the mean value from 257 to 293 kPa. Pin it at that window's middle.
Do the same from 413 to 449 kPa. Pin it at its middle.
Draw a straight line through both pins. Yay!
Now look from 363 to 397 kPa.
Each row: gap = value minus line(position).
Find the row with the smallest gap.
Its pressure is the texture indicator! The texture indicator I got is 382.0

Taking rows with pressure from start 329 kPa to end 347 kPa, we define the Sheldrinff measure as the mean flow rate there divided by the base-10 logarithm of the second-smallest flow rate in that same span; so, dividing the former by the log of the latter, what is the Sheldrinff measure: 6.53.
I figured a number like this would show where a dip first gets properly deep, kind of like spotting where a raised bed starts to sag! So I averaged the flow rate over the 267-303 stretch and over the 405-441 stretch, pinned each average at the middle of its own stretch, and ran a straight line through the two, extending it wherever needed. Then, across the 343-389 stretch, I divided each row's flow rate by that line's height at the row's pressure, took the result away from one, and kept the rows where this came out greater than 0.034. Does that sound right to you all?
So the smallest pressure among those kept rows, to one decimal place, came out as 350.0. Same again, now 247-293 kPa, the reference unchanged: 252.0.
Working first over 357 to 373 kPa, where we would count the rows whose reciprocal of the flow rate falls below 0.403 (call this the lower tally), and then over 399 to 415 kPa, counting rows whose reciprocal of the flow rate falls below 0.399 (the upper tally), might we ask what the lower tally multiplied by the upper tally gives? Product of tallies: 14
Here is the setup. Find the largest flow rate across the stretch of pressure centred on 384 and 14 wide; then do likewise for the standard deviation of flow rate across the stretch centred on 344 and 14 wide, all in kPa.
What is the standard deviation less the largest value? -2.44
